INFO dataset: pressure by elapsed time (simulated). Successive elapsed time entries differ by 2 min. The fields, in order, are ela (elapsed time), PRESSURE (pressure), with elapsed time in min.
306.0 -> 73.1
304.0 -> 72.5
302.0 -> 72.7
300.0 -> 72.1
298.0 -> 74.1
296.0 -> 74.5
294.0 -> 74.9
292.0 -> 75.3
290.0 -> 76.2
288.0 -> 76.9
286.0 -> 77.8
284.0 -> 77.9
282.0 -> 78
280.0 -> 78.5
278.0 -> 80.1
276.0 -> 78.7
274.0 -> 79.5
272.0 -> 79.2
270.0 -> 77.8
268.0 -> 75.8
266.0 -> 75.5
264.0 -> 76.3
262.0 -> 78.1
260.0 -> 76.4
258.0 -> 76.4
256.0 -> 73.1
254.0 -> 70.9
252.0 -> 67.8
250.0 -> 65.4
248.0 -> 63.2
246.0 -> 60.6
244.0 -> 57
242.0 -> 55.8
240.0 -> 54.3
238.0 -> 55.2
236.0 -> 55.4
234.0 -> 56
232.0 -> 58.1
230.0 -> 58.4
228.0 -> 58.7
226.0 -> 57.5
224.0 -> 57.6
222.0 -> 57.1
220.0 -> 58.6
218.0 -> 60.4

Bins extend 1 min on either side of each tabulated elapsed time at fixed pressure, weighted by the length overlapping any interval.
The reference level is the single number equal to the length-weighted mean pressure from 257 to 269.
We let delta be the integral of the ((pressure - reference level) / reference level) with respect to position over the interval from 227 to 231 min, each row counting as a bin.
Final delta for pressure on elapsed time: -0.9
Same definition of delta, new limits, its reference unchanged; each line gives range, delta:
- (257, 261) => 0.0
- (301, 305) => -0.2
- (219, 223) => -1.0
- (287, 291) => 0.0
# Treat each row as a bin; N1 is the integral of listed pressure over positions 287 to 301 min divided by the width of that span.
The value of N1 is 74.9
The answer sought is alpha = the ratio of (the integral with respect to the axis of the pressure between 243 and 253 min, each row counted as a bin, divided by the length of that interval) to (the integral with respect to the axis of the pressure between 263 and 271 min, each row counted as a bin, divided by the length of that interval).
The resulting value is 0.8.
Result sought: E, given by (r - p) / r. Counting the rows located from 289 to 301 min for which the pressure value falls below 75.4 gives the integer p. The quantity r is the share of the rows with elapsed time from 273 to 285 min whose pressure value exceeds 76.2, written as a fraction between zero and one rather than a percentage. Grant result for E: -4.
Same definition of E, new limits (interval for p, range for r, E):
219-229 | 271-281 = -4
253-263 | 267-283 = -1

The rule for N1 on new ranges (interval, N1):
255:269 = 75.9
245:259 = 68.2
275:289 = 78.3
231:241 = 55.8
